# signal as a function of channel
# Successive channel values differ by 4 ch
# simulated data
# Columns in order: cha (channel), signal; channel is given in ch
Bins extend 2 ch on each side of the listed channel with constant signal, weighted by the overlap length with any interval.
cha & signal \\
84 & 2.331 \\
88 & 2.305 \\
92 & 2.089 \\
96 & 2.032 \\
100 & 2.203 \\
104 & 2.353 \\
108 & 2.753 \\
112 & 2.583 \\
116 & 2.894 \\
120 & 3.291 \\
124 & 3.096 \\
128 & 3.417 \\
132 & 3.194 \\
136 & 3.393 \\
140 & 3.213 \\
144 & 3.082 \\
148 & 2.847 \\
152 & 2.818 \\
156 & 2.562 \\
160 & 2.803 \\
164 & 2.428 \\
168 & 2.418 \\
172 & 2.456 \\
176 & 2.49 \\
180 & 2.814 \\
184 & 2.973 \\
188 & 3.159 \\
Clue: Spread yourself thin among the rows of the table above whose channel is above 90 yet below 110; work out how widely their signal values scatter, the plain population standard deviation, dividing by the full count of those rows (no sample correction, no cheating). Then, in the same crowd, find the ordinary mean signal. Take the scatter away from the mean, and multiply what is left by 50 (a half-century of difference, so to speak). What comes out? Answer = 101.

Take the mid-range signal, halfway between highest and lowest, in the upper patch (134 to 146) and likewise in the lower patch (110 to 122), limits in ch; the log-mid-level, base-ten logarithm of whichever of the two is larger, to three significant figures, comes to 0.510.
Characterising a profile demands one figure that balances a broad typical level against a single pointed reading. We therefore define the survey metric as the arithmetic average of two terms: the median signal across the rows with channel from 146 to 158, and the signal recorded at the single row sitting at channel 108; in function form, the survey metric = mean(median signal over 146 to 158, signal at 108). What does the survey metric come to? 2.8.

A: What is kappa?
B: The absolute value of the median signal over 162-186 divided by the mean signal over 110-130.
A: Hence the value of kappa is 0.81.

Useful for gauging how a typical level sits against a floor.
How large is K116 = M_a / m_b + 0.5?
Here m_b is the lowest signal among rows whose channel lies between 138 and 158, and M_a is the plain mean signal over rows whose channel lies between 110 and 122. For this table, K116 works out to 1.64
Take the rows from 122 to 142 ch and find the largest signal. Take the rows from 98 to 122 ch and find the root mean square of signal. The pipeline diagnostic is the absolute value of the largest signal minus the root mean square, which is 0.71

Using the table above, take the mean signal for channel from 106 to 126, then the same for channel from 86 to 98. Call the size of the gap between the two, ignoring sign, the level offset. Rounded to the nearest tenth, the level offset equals 0.8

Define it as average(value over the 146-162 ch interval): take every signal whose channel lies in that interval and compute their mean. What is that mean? 2.76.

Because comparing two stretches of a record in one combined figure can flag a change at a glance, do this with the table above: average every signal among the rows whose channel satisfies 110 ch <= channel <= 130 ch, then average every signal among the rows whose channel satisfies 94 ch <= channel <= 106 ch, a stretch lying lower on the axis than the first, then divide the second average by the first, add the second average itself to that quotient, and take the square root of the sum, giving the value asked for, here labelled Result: 1.71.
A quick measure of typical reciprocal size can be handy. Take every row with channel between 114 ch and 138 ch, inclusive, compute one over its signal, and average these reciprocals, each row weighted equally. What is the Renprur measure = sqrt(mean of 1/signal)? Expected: 0.559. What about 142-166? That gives 0.604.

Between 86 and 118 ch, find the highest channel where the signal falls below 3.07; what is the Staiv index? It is 116 ch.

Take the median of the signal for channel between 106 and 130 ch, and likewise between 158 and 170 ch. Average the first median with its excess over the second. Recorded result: 1.8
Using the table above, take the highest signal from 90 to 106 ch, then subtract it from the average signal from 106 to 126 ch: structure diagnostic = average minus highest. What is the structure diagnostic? 0.57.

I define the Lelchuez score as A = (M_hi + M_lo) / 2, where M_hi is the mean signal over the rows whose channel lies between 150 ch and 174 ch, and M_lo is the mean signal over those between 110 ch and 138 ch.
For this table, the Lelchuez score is 2.85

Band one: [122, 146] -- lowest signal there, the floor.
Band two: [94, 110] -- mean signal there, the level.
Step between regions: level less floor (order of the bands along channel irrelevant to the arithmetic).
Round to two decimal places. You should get -0.75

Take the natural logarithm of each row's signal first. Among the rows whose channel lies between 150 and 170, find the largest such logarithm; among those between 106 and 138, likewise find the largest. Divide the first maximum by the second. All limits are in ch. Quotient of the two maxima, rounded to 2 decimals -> 0.84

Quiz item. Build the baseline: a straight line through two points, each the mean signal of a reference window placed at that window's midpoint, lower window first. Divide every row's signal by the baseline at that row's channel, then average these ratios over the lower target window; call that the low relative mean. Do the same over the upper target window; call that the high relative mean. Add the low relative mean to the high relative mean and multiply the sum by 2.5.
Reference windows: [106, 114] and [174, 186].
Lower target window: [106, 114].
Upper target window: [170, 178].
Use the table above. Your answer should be 4.75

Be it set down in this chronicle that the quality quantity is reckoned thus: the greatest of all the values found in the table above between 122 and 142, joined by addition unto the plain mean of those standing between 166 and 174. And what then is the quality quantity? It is 5.85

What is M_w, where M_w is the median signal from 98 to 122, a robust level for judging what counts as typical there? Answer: 2.7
